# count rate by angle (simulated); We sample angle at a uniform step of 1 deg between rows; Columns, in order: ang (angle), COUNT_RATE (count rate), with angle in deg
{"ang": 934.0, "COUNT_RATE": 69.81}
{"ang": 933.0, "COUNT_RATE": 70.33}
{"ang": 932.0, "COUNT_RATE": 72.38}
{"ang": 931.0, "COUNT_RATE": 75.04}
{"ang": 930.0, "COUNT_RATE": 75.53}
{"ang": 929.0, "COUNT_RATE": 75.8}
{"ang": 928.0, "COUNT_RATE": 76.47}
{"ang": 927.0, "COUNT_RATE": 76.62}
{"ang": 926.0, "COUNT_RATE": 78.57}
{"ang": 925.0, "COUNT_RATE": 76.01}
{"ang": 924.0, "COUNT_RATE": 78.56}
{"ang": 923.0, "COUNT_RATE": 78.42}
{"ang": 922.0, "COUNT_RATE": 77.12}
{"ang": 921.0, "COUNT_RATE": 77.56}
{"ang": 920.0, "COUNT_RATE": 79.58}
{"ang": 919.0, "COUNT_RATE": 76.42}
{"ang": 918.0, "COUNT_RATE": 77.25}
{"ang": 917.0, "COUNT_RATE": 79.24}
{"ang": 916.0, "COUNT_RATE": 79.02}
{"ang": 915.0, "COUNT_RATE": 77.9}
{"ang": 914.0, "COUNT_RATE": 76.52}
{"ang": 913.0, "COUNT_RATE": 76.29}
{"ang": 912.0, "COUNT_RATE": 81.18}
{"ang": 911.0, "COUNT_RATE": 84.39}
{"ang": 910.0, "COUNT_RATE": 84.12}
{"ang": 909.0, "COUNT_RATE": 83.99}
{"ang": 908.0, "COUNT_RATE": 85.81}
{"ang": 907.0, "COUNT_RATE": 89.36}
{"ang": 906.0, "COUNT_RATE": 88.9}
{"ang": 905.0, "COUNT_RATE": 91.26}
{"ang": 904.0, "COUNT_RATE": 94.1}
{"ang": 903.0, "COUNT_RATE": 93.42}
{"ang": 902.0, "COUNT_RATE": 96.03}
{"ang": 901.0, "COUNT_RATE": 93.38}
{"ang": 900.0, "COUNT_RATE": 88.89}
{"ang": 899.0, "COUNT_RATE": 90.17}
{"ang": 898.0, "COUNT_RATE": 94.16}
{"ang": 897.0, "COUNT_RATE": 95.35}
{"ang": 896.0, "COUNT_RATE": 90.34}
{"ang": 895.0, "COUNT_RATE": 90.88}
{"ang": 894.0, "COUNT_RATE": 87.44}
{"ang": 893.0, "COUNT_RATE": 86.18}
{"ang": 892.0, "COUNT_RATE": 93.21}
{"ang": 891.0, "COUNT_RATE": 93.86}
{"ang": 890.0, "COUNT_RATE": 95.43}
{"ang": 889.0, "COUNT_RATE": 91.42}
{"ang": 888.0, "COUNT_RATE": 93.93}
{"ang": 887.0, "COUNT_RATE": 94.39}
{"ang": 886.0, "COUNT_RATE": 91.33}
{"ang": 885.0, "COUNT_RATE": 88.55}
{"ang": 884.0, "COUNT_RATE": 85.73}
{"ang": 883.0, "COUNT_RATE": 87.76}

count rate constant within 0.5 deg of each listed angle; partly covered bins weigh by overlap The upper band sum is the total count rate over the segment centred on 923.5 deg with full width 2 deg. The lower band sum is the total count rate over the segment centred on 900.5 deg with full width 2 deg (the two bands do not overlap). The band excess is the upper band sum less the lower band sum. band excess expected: -25.3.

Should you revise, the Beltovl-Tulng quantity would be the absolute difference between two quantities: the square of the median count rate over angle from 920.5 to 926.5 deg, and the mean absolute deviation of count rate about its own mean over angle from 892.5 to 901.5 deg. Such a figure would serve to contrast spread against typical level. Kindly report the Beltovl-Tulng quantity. 6080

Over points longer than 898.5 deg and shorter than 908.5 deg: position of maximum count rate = 902.0 deg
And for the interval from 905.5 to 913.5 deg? 907.0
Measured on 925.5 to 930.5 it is 926.0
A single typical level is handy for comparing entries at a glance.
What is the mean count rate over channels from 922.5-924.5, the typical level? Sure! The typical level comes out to 78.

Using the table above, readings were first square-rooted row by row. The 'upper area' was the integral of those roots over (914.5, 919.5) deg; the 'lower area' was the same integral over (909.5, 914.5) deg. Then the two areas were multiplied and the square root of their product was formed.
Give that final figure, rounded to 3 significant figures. 44.5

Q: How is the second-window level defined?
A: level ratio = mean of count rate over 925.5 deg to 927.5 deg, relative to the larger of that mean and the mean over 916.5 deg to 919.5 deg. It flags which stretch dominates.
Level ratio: 1.00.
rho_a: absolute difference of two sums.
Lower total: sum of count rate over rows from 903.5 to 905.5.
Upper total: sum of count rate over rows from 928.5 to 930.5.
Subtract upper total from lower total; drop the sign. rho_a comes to 34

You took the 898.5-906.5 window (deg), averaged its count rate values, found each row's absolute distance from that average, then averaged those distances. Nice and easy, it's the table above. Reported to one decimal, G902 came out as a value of 2.2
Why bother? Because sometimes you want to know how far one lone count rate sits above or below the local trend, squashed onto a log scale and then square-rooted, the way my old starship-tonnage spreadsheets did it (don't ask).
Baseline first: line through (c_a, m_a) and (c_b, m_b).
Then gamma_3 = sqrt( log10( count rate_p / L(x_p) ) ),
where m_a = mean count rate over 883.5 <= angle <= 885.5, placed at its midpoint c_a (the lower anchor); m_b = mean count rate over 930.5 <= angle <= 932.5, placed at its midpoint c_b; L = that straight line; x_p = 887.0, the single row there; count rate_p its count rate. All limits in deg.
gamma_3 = 0.20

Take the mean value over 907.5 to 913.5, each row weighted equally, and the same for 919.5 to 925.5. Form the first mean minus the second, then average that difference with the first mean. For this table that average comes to 44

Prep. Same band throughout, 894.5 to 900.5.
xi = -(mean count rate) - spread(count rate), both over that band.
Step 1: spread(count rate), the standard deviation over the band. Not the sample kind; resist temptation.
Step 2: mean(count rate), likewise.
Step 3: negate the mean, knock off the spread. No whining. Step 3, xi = -94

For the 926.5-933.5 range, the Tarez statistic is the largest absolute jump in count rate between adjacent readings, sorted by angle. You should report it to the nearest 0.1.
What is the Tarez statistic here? 2.7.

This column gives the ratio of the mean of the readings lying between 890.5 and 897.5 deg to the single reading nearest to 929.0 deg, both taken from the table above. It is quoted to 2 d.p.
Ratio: 1.20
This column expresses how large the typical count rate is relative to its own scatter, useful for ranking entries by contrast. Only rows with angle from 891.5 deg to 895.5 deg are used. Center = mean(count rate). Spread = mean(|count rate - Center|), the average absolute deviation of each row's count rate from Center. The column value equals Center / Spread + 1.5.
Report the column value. 36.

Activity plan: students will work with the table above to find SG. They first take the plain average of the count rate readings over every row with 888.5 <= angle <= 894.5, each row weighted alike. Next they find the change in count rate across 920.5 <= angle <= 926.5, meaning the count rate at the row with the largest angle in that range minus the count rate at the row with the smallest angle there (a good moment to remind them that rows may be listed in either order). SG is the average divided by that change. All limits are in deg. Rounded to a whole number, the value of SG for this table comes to 90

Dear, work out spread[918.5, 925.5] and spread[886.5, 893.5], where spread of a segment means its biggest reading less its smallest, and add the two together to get 12.8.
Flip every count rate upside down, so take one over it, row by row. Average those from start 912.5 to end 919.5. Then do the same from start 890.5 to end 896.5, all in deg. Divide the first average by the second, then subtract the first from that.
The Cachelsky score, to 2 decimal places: 1.15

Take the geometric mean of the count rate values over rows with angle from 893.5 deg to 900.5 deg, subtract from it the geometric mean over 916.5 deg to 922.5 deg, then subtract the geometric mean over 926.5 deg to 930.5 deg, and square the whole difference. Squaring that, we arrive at 3964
